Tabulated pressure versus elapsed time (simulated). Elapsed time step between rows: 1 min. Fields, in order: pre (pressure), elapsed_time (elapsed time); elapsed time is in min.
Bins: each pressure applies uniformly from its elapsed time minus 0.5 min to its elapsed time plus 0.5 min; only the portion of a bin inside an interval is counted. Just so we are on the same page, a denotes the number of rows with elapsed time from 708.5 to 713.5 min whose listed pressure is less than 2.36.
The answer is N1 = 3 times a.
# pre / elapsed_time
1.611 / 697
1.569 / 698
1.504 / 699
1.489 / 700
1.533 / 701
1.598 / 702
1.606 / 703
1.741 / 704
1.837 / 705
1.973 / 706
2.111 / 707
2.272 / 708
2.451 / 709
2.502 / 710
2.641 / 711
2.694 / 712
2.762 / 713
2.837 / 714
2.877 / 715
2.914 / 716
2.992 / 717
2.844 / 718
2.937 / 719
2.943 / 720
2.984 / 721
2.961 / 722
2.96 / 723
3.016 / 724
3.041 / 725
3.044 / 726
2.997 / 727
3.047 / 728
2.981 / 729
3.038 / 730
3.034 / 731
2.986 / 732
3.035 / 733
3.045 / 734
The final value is 0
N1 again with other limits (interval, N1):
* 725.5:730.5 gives 0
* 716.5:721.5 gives 0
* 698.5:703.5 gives 15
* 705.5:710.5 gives 9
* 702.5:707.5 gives 15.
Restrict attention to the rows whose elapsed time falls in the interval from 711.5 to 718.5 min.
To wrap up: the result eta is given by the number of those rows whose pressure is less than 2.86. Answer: 4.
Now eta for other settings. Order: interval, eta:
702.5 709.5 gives 7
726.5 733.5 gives 0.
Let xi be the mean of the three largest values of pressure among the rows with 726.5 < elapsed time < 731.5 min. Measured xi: 3.04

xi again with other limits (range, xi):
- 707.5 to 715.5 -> 2.83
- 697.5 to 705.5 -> 1.73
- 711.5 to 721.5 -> 2.97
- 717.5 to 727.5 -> 3.03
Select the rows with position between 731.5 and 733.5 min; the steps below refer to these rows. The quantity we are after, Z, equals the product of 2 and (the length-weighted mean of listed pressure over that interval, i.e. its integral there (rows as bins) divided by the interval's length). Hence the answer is 6.0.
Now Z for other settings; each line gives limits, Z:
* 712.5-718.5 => 5.7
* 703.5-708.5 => 4.0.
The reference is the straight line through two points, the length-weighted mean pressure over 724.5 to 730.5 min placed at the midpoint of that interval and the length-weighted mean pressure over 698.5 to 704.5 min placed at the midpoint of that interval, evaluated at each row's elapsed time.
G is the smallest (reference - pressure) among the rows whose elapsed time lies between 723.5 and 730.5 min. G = -0.19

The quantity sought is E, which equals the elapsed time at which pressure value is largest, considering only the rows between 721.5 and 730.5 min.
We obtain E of 728 min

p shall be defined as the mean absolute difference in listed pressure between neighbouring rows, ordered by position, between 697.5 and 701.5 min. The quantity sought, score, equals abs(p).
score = 0.041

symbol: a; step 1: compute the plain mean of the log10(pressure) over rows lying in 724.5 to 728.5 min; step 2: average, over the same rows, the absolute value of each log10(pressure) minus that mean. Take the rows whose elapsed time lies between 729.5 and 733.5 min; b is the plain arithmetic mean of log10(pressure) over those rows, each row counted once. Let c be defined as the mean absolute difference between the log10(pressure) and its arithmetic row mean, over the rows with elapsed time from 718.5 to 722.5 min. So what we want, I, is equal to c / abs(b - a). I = 0.005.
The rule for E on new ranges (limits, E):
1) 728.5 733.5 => 730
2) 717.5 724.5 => 724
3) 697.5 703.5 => 703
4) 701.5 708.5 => 708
